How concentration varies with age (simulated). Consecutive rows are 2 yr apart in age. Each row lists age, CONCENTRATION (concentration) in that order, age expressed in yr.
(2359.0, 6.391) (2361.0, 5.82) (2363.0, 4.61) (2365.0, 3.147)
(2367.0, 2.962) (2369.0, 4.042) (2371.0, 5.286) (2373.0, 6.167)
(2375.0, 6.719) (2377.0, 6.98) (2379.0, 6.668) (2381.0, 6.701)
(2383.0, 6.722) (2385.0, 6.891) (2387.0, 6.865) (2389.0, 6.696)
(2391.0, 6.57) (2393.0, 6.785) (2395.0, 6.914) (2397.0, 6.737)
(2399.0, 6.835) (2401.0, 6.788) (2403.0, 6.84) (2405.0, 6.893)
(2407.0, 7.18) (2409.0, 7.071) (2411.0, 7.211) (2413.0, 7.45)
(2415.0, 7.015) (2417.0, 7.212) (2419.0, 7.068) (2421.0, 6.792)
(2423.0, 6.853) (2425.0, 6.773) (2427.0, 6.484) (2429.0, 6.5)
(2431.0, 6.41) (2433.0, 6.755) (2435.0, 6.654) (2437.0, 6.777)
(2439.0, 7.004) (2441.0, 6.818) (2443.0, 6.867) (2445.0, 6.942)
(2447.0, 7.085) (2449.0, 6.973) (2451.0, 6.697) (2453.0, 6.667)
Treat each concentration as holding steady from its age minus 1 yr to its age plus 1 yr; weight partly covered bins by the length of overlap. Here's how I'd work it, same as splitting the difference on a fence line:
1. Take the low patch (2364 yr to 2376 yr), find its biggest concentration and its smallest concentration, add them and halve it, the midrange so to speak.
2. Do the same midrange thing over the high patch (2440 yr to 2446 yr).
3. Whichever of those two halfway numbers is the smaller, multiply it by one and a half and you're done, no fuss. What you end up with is 7.3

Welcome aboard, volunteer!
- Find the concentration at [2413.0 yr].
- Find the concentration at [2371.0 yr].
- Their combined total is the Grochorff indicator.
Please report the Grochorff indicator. 12.74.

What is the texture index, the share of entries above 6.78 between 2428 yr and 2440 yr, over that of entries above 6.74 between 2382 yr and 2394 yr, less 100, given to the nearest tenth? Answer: -99.7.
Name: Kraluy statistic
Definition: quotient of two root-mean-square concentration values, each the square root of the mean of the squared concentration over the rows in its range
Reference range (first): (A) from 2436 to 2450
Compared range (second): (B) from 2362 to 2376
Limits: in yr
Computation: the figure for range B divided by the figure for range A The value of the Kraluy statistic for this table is 0.71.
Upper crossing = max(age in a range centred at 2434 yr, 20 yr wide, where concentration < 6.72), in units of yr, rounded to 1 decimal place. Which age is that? 2435.0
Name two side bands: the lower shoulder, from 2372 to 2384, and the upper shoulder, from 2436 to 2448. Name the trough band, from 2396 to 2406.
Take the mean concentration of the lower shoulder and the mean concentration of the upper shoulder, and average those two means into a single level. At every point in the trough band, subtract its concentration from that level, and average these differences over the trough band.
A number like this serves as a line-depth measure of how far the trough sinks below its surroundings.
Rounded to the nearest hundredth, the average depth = -0.03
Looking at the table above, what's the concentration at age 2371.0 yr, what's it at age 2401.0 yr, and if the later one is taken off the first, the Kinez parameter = -1.5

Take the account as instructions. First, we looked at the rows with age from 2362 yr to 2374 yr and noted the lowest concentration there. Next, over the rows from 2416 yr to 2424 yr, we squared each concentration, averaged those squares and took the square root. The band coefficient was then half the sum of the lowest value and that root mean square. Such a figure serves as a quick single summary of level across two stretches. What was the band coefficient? 4.97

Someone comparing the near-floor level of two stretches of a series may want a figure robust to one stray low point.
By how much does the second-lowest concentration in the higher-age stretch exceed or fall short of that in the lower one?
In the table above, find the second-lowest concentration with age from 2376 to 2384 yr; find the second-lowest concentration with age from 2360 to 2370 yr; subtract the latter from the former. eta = 3.6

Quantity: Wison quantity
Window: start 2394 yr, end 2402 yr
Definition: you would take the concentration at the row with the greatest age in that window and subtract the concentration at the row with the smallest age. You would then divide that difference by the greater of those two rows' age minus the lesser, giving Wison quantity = -0.021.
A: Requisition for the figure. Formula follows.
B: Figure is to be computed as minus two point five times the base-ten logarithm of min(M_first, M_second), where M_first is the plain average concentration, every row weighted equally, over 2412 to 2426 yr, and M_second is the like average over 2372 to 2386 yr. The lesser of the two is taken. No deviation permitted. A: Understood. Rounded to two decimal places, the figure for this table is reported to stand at -2.06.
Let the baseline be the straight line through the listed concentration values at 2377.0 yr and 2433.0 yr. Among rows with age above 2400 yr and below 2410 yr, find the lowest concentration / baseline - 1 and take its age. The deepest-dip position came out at 2401.0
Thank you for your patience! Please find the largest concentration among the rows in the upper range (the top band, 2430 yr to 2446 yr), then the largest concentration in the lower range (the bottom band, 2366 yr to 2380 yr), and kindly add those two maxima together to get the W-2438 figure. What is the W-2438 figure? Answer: 13.98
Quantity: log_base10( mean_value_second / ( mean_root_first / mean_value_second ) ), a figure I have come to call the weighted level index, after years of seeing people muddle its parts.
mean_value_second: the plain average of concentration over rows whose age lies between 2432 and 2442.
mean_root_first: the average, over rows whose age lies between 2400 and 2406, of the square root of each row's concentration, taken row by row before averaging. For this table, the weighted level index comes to 1.25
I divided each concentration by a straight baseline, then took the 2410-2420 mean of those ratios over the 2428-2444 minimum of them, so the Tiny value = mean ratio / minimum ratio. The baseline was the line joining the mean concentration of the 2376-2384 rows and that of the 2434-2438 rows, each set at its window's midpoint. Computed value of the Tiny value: 1.12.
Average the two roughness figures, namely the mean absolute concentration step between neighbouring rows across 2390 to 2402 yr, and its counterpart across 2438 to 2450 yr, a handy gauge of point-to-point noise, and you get 0.12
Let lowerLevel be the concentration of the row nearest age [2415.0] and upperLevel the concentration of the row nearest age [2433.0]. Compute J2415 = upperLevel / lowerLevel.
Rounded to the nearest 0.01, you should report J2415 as 0.96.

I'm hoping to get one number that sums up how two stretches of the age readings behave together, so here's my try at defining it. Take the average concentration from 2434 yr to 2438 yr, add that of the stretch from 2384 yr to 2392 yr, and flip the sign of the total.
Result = -13.5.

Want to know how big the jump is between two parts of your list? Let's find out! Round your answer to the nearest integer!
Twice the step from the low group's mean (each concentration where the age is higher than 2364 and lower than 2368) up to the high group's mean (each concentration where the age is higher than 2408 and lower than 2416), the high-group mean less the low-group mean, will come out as 8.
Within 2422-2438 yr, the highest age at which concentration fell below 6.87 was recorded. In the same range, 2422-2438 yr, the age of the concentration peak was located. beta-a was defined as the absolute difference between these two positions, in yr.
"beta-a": 14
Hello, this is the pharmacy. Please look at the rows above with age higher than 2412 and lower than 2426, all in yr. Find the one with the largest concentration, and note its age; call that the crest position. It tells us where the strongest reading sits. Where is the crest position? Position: 2413.0 yr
